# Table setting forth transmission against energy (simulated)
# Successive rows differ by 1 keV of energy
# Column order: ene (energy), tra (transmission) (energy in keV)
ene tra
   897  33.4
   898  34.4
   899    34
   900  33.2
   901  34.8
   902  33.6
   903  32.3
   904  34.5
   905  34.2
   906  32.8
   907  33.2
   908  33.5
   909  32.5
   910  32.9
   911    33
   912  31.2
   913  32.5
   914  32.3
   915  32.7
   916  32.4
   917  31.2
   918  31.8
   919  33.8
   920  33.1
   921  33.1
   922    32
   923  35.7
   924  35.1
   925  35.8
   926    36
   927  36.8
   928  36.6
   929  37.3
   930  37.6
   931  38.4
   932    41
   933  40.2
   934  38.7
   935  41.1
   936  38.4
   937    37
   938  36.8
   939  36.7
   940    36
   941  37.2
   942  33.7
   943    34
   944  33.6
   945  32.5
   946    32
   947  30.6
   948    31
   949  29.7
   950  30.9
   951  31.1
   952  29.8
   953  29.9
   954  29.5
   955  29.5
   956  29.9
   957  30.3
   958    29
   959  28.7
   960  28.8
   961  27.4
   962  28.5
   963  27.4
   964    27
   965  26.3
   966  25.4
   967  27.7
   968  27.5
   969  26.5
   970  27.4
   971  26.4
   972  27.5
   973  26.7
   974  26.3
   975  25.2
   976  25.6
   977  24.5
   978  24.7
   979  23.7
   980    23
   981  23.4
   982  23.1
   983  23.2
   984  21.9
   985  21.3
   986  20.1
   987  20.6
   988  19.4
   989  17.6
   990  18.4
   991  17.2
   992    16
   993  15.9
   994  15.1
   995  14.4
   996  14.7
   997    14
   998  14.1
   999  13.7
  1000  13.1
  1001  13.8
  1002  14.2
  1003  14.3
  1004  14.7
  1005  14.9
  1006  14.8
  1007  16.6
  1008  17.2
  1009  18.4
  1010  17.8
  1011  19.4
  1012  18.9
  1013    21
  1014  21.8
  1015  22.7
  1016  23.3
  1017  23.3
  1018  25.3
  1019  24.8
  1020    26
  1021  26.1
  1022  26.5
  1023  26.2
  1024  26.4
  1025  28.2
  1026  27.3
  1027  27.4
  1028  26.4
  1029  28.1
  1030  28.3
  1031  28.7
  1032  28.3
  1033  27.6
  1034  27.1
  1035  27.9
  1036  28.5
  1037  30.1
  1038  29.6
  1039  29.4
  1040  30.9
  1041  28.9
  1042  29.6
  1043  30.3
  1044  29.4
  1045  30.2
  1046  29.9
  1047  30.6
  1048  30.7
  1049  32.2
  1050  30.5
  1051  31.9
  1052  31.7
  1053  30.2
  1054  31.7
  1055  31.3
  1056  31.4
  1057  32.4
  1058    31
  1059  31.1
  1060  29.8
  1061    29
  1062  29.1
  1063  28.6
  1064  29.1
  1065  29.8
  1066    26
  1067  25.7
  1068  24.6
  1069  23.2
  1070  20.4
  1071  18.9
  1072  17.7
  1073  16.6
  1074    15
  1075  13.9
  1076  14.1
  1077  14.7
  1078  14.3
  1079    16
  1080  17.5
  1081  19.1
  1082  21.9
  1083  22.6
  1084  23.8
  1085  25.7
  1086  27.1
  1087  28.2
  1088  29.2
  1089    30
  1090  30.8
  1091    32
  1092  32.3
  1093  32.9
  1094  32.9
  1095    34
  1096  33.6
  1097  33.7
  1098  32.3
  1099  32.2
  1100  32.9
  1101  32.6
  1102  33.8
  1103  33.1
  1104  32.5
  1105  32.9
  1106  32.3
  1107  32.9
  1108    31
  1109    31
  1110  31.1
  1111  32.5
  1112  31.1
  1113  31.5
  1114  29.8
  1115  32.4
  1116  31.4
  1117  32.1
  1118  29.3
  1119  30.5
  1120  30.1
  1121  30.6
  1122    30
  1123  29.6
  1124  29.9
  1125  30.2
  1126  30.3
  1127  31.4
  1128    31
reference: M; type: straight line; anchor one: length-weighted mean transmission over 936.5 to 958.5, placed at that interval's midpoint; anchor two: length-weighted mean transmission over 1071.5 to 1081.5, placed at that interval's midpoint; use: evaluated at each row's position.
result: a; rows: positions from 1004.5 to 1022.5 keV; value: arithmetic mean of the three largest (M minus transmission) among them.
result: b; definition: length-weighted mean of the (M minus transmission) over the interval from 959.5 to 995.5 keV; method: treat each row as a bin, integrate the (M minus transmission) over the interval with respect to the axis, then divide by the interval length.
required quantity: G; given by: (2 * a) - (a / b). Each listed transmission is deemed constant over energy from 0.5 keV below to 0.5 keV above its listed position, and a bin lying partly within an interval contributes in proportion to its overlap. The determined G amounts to 17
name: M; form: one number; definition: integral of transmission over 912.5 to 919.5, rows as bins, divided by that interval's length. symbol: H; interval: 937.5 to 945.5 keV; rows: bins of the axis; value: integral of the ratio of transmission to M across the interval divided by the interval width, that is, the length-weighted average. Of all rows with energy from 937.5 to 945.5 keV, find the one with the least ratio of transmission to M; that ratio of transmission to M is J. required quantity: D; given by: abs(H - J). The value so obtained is 0.08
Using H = 1.08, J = 1.00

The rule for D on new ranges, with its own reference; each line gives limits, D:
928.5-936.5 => 0.06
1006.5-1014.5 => 0.07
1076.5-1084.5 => 0.14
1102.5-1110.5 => 0.03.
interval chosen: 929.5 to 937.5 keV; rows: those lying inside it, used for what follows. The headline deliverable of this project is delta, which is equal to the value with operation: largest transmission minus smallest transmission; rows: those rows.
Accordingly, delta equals 4.1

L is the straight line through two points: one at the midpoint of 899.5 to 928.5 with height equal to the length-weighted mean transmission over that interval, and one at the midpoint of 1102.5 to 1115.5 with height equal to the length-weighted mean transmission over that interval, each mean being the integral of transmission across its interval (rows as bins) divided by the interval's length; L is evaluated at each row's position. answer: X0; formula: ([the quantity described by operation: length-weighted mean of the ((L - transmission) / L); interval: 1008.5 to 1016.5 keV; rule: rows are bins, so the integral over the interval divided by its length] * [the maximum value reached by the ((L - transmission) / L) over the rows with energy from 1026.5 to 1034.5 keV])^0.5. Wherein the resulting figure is 0.27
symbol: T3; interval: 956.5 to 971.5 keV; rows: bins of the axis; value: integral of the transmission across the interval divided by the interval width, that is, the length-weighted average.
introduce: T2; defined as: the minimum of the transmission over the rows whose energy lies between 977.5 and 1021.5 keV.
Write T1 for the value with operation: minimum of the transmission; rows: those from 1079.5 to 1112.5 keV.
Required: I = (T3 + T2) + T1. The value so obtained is 58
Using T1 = 17.5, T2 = 13.1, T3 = 27.6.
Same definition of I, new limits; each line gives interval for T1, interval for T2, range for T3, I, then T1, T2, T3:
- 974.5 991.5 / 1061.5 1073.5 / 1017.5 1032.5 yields 61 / 17.2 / 16.6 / 26.9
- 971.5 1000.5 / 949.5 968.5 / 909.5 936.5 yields 74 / 13.1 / 25.4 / 35.2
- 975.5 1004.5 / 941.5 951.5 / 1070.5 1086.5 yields 61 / 13.1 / 29.7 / 18.7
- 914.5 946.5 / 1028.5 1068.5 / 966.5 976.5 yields 82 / 31.2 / 24.6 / 26.7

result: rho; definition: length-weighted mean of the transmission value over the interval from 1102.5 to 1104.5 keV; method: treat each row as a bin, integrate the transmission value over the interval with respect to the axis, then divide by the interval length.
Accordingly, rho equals 33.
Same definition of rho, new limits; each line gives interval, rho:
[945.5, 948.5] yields 31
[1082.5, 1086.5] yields 25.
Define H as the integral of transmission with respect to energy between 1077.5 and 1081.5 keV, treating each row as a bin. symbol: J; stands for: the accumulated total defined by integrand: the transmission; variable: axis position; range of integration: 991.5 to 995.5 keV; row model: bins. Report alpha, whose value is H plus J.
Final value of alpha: 128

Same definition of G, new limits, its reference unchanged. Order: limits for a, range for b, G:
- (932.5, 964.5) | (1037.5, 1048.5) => 7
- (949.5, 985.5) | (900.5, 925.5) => 10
